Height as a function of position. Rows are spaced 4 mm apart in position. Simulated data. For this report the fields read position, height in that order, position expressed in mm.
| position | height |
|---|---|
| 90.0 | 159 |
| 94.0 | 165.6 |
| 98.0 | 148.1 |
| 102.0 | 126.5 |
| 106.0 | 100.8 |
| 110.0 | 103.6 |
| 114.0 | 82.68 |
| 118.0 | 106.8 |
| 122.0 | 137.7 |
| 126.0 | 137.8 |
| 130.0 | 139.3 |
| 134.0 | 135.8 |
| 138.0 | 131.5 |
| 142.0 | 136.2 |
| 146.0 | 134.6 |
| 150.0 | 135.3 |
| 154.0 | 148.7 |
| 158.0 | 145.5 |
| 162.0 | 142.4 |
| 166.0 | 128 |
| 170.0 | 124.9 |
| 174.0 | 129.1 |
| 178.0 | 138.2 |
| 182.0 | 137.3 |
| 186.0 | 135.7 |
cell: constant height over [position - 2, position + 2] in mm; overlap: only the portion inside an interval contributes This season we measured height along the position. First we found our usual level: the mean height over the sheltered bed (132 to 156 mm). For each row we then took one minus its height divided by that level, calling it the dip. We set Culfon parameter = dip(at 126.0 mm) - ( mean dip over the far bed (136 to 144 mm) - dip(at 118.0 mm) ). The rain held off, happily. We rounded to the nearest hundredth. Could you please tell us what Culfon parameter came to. 0.19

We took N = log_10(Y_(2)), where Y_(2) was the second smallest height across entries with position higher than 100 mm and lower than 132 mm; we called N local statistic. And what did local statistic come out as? 2.00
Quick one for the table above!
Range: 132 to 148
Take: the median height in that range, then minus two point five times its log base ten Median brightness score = -5.33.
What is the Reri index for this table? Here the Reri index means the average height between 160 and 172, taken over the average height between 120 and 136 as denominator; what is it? 0.96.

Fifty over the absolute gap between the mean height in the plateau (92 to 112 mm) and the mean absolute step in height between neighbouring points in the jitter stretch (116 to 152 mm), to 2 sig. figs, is 0.41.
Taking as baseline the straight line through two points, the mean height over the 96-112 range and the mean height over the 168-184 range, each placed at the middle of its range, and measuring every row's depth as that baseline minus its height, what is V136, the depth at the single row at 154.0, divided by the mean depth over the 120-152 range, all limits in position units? 1.9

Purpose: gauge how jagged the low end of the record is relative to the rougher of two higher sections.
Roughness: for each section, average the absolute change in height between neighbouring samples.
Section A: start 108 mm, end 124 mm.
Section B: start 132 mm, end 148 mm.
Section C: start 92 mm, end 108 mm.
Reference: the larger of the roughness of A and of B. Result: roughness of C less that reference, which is -3.7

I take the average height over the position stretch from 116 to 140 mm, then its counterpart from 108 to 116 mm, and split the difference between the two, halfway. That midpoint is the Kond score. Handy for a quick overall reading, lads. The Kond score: 112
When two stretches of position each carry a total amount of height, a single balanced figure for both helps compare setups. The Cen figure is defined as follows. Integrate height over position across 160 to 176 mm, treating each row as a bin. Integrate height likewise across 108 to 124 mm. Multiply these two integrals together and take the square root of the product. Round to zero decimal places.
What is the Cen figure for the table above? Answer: 1901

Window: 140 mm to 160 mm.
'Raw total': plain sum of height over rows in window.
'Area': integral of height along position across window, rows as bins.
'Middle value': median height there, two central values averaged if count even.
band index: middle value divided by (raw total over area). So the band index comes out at 545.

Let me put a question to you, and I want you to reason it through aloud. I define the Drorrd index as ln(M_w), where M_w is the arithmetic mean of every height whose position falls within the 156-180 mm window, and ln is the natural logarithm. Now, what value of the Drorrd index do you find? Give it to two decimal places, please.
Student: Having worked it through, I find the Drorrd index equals 4.90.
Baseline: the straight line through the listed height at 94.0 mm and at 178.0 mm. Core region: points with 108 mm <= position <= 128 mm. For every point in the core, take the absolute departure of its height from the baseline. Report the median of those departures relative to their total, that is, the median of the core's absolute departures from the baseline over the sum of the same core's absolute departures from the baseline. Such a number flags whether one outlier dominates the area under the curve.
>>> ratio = 0.231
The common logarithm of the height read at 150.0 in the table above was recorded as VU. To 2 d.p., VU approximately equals 2.13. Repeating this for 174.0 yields 2.11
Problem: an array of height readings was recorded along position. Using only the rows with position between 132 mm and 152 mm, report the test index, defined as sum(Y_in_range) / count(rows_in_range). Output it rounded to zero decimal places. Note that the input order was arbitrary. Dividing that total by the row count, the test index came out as 135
